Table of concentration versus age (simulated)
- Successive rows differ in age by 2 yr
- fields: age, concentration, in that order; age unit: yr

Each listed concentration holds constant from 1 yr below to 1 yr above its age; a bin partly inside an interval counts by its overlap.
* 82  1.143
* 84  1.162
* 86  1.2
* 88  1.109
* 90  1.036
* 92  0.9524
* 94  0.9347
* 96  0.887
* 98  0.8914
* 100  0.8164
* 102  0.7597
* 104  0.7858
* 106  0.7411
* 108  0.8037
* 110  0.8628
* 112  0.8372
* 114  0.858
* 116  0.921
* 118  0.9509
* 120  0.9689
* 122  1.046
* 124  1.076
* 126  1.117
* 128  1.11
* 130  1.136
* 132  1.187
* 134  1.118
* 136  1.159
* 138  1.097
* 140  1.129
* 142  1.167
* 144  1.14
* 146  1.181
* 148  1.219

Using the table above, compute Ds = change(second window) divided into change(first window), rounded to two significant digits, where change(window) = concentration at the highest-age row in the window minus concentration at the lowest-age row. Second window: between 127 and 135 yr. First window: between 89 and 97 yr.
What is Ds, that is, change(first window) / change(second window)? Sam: -19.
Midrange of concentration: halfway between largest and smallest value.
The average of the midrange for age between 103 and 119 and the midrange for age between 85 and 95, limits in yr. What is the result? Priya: 0.96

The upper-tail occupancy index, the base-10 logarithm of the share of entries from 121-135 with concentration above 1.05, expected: -0.07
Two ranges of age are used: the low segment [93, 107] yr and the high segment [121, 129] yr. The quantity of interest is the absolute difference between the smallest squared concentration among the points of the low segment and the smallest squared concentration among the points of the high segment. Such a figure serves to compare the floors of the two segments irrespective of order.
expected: 0.545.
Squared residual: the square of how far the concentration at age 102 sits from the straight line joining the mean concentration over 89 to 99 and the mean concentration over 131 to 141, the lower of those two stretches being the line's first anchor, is 0.05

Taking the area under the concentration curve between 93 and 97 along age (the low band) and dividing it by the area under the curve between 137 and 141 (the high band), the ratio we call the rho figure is 0.82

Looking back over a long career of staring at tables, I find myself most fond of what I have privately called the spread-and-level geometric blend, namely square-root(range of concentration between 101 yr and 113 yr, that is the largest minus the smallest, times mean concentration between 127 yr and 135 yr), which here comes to 0.37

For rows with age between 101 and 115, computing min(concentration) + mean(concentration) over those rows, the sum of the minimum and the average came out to 1.5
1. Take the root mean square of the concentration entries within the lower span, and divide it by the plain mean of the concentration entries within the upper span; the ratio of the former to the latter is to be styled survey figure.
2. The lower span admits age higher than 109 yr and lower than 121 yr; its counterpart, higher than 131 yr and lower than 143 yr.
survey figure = 0.79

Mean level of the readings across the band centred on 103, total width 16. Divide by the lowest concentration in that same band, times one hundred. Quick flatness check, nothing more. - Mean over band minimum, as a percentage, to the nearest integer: 110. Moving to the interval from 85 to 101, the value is 120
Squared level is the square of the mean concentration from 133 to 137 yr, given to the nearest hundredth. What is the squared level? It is 1.30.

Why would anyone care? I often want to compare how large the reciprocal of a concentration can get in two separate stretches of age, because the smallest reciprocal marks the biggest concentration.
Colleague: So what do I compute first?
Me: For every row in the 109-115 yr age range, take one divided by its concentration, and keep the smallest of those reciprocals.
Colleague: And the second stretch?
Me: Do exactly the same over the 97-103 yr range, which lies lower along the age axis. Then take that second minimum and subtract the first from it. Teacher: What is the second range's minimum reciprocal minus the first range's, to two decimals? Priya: -0.04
